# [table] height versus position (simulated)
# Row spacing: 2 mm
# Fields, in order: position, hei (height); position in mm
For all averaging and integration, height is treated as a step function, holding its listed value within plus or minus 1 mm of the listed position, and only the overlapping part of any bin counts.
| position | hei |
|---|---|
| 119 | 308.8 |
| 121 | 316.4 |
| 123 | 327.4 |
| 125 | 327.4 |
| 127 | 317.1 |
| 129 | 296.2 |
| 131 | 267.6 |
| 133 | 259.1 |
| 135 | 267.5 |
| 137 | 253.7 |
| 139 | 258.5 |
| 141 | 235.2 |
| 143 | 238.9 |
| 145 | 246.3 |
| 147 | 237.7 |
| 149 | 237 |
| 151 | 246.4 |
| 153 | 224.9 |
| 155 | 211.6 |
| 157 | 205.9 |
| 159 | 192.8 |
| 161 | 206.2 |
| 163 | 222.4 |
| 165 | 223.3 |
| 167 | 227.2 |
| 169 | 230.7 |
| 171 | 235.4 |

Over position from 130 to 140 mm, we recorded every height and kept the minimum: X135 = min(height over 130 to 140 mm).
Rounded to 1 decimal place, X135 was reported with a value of 253.7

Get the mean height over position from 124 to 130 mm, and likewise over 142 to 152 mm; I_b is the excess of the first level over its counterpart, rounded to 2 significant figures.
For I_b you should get 72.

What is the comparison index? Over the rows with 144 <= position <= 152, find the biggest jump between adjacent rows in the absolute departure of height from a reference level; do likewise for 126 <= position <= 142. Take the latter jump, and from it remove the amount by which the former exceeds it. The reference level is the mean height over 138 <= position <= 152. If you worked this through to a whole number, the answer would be 55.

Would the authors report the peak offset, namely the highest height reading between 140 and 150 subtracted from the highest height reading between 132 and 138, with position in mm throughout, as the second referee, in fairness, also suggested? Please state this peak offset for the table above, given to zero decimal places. 21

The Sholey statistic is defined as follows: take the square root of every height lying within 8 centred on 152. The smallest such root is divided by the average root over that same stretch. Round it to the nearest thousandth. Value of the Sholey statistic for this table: 0.960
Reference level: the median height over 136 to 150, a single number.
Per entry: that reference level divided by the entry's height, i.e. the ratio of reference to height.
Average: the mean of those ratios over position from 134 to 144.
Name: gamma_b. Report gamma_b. 0.95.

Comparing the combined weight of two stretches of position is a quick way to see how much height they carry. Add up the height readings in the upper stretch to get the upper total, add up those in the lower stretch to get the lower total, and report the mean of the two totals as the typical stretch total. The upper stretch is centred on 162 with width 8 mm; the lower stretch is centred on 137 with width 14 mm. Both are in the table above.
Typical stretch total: 1313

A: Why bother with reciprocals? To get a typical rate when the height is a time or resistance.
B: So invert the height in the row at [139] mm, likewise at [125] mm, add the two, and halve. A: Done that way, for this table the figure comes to 0.0035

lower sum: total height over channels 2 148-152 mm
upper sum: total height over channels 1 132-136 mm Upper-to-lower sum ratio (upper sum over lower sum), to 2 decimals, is 1.09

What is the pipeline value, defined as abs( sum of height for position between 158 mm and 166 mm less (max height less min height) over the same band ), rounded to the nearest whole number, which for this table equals 814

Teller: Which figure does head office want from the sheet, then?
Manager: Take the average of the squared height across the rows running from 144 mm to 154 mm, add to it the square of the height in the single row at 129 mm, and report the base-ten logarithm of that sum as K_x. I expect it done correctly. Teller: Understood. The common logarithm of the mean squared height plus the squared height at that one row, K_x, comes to 5.16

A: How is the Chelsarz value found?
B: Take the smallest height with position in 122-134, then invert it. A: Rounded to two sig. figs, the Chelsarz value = 0.0039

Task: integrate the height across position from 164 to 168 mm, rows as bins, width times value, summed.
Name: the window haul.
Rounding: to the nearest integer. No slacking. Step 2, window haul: 901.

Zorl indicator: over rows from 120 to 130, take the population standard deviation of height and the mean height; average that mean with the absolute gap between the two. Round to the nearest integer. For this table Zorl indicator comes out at 311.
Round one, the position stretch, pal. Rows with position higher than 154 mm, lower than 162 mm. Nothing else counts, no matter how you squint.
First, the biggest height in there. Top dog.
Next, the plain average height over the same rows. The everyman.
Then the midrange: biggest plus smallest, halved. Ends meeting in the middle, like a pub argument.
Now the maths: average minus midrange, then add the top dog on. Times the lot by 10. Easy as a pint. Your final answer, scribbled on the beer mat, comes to 2135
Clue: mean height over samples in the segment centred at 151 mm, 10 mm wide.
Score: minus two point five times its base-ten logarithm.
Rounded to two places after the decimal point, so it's -5.91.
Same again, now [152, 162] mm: -5.80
